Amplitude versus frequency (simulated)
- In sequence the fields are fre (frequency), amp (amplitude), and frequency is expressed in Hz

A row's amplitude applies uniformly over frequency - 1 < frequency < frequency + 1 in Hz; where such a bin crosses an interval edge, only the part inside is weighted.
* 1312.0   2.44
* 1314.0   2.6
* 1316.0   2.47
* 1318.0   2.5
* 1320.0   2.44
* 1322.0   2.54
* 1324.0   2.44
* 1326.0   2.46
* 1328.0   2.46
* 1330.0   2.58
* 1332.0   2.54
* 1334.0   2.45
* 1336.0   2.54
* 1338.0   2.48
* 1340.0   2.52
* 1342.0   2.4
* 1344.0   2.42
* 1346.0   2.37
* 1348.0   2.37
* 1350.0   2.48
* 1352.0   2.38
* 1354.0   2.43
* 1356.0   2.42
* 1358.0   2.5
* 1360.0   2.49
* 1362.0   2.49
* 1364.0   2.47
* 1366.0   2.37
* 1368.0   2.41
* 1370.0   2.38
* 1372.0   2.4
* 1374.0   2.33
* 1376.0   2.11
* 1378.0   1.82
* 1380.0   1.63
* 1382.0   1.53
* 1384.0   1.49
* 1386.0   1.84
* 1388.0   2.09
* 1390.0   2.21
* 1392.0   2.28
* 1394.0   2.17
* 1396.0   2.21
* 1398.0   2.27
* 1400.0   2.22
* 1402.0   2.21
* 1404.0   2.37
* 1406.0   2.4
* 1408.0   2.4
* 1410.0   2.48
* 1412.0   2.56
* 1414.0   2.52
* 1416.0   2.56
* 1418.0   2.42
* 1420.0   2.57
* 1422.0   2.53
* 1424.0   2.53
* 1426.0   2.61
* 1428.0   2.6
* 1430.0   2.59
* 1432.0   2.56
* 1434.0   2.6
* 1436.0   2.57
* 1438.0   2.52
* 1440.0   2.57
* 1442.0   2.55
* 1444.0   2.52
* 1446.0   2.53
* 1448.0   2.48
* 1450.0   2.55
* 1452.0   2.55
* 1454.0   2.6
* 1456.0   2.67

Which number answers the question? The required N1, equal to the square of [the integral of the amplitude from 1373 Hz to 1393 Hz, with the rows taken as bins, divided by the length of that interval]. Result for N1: 3.7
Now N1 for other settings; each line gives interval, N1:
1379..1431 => 5.2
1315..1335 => 6.2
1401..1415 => 5.9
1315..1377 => 6.0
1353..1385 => 4.9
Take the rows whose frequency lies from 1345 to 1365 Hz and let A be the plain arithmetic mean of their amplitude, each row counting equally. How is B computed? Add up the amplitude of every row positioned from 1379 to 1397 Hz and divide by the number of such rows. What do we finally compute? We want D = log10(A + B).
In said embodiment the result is 0.641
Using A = 2.44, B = 1.9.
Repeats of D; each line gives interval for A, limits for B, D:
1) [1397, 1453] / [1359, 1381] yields 0.677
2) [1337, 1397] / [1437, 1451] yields 0.680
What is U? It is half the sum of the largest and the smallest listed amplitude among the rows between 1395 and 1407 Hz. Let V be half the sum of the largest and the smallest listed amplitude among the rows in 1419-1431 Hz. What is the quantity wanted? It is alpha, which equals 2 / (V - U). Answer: 8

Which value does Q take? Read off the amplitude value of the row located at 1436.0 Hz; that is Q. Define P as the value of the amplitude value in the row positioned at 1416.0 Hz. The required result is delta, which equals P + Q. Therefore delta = 5.13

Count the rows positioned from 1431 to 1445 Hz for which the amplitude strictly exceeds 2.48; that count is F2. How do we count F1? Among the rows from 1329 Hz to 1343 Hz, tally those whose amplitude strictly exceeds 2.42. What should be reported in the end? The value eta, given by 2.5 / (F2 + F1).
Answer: 0.2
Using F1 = 6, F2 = 7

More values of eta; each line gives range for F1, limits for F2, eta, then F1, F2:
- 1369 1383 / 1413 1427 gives 0.4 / 0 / 6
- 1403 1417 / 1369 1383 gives 0.6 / 4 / 0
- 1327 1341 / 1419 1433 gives 0.2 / 7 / 7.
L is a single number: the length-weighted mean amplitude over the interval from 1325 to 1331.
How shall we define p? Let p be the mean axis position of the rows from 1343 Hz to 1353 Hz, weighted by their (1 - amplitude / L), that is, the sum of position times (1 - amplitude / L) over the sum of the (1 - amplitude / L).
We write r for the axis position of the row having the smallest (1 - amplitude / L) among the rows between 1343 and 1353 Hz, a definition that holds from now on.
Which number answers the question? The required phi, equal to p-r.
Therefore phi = -2.1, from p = 1347.9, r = 1350.0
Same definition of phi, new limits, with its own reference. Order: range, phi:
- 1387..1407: -10.5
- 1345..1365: -6.6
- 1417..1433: 2.3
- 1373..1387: 7.3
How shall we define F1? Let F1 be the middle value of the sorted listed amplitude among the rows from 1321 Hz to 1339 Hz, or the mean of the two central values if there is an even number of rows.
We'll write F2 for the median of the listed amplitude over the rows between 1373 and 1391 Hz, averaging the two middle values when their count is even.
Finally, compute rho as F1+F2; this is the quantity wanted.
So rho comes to 4.3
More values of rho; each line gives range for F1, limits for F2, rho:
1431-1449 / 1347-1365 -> 5.0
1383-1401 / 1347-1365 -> 4.7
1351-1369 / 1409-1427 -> 5.0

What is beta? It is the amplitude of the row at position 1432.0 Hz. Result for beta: 2.56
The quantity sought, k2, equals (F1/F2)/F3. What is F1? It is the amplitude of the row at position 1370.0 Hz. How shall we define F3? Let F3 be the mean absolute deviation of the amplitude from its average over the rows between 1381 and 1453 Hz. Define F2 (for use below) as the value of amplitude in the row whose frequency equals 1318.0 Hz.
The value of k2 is 5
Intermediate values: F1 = 2.38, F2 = 2.5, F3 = 0.20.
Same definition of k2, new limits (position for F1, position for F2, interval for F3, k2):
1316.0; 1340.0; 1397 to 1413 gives 10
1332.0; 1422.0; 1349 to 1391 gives 4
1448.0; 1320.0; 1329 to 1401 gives 5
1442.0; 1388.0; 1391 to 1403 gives 38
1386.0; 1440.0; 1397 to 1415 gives 7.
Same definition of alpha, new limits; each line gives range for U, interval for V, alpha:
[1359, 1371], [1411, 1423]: 31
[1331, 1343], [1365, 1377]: -10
